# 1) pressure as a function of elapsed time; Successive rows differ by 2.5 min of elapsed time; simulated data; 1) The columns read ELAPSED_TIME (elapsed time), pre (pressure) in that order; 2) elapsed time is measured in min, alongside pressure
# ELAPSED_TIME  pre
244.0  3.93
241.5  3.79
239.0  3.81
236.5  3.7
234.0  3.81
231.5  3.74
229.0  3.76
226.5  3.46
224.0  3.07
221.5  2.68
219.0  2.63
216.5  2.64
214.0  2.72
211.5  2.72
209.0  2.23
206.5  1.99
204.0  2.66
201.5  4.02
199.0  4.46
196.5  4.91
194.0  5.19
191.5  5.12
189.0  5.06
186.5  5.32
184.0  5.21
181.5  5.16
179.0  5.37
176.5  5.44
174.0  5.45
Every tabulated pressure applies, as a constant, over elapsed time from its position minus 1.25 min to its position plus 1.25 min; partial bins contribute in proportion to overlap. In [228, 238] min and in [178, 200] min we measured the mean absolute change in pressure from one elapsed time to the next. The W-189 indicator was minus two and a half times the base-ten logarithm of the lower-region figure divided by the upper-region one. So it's -1.1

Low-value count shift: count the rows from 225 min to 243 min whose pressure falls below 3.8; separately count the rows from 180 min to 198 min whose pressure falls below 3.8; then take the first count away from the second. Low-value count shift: -5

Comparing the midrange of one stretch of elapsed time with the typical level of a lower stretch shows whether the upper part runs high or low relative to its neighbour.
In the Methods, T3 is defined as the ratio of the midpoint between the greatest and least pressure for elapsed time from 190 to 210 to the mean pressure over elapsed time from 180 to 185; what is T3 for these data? 0.69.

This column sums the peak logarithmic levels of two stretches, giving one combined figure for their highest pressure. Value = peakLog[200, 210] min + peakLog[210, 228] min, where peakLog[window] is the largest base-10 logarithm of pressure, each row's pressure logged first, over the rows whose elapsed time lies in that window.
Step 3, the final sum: 1.14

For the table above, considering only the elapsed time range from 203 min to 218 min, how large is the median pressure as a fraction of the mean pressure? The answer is 1.063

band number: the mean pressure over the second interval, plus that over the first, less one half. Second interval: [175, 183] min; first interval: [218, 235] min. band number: 8.1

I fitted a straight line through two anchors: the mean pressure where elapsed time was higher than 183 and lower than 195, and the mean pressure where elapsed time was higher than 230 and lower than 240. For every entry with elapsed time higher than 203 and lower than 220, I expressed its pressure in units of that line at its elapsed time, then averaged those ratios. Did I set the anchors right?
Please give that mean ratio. 0.56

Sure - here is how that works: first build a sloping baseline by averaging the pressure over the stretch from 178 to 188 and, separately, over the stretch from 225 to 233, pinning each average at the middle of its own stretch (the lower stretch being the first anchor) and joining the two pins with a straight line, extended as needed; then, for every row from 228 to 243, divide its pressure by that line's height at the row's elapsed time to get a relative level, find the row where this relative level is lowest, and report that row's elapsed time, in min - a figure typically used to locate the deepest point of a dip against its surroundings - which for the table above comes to 229.0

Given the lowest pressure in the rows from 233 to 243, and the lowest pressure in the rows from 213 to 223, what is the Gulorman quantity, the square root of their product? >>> 3.1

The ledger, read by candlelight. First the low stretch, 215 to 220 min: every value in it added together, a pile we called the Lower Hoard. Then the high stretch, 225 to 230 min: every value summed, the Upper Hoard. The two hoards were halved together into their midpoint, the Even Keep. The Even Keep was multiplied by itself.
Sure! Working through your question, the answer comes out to 39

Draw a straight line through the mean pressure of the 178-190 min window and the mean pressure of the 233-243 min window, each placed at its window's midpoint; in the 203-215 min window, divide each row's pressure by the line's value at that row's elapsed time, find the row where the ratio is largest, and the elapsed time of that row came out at 214.0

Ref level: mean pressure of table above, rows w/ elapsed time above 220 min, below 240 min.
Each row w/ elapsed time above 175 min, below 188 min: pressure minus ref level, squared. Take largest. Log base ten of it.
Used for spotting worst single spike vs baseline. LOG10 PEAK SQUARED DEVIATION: 0.6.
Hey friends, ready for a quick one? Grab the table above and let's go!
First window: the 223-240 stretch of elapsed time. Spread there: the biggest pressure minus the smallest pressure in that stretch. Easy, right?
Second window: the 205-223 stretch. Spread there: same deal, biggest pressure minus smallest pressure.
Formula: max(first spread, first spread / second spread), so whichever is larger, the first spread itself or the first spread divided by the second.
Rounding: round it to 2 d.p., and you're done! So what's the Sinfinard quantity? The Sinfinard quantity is 1.01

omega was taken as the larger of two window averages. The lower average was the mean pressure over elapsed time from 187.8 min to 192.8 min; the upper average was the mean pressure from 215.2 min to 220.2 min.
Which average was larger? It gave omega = 5.09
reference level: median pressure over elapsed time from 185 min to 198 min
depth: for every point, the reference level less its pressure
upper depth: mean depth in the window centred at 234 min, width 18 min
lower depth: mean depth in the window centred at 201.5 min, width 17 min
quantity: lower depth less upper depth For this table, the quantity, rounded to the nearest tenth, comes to 0.1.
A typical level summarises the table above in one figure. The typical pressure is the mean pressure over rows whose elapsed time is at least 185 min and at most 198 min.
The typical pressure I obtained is 5.1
